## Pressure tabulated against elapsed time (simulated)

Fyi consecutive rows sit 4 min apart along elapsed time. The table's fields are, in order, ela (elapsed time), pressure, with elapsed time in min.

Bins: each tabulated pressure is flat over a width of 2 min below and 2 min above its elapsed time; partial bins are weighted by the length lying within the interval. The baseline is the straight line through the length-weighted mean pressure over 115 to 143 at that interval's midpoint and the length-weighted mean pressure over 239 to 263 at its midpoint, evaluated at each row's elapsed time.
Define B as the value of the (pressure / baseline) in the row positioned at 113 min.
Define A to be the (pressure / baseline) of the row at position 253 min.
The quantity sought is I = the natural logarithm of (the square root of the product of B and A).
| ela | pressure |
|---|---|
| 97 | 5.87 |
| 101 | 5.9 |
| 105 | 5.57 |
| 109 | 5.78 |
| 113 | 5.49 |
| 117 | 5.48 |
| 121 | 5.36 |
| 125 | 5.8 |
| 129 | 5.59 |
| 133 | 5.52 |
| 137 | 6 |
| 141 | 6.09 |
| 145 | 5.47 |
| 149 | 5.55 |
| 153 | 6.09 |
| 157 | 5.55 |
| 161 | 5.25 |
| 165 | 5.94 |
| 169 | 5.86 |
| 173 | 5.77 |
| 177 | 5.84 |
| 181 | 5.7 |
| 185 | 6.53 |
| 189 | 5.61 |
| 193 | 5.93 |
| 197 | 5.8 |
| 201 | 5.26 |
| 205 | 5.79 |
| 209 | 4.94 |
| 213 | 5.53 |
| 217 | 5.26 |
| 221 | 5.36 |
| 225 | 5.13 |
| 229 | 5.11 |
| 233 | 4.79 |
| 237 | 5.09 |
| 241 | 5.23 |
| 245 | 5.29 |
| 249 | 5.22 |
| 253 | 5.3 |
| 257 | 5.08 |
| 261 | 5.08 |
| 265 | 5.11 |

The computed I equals -0.01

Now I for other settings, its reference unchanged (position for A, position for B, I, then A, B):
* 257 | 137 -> 0.02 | 0.981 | 1.06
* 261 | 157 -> -0.01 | 0.985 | 0.99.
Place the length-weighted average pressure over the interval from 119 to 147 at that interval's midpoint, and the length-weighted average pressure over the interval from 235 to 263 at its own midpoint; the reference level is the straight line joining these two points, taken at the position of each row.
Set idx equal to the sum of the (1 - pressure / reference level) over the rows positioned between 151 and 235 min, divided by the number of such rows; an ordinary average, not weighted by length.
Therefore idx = -0.026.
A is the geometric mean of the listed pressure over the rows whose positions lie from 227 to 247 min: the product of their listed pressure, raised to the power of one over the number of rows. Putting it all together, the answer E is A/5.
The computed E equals 1.02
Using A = 5.10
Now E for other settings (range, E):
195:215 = 1.09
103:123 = 1.11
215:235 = 1.03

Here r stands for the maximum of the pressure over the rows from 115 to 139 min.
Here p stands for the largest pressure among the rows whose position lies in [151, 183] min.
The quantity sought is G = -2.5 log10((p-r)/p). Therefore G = 4.6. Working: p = 6.09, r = 6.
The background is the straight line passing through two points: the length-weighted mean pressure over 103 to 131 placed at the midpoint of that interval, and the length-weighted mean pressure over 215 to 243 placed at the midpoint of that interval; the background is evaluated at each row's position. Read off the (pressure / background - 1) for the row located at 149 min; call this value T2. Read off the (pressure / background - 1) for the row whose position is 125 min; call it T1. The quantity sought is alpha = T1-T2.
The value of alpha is 0.028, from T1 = 0.045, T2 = 0.017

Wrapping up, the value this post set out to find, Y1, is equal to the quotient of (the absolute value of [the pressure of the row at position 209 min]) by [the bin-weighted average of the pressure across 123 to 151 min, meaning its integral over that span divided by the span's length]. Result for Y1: 0.86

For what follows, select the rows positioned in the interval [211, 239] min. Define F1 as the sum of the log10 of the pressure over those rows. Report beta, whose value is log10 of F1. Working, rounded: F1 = 5.00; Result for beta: 0.699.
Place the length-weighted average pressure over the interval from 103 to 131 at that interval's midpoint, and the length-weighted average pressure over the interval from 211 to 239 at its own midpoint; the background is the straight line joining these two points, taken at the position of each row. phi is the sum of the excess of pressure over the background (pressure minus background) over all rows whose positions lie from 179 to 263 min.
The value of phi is 3.9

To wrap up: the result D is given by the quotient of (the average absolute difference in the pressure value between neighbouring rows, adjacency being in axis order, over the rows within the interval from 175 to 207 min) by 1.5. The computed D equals 0.325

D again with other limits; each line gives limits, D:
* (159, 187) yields 0.211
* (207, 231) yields 0.161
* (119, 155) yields 0.211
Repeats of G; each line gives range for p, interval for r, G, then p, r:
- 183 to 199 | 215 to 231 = 1.9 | 6.53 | 5.36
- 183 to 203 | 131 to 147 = 2.9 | 6.53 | 6.09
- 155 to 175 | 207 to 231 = 2.9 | 5.94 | 5.53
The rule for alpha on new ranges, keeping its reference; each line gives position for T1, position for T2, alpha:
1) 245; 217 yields 0.028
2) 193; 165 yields 0.021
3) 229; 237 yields -0.002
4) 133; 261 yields -0.013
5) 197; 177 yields 0.009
